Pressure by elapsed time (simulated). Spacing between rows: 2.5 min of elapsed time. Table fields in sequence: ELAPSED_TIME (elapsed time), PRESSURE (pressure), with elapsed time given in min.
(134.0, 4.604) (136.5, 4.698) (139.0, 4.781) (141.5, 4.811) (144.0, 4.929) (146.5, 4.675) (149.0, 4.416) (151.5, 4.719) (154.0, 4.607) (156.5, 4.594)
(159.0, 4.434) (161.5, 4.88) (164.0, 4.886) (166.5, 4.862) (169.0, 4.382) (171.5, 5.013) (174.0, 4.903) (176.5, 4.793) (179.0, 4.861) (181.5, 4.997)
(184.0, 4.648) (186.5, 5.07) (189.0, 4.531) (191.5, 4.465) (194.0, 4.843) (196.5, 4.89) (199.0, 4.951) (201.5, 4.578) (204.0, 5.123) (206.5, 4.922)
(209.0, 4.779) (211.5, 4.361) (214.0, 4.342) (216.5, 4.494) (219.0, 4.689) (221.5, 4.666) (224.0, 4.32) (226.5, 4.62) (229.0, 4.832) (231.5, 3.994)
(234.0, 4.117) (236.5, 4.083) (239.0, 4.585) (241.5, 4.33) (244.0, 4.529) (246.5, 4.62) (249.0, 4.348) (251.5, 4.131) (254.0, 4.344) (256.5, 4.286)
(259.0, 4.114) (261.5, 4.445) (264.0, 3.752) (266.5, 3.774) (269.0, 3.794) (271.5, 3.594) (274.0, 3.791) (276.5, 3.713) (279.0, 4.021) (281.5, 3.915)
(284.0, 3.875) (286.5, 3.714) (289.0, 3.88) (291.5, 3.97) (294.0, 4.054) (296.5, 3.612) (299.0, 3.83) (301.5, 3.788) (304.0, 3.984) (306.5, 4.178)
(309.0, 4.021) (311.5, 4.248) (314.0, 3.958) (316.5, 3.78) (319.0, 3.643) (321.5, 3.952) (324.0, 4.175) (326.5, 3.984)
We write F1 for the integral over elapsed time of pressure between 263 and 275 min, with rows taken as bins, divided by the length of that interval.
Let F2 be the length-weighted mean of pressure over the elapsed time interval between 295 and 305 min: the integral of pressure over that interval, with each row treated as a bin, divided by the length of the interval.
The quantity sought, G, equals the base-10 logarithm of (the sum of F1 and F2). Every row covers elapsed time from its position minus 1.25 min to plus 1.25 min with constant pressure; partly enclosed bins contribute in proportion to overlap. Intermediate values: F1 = 3.7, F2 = 3.81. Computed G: 0.88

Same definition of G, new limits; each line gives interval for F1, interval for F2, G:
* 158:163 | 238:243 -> 0.96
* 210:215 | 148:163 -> 0.95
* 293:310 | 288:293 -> 0.90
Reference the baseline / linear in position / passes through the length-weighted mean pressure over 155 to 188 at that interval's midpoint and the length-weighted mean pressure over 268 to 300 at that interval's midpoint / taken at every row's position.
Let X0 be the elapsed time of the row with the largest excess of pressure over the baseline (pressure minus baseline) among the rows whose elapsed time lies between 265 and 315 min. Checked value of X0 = 311.5 min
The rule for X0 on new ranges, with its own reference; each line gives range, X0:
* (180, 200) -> 186.5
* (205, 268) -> 229.0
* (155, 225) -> 204.0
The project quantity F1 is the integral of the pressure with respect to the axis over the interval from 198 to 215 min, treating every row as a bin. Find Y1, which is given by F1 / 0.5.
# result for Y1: 161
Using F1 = 80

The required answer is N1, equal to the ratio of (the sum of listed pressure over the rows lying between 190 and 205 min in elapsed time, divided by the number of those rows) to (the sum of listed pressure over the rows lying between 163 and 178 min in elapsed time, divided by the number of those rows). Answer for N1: 1.00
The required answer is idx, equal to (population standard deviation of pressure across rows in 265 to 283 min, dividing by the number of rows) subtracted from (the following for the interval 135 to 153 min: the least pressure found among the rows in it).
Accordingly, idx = 4.3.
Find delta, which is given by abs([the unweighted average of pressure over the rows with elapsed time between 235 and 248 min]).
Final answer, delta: 4.4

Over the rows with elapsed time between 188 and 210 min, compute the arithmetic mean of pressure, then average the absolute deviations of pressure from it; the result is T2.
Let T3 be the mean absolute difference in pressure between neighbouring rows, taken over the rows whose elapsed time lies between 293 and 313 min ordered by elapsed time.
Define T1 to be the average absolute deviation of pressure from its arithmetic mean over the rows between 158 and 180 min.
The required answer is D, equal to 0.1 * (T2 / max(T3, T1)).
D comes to 0.08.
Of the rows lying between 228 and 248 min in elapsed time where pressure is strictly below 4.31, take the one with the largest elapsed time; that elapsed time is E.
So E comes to 236.5 min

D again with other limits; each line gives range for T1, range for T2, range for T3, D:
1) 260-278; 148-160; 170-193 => 0.05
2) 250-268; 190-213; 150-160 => 0.10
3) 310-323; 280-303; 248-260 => 0.06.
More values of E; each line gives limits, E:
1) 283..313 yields 311.5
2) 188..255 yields 251.5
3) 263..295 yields 294.0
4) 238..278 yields 276.5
